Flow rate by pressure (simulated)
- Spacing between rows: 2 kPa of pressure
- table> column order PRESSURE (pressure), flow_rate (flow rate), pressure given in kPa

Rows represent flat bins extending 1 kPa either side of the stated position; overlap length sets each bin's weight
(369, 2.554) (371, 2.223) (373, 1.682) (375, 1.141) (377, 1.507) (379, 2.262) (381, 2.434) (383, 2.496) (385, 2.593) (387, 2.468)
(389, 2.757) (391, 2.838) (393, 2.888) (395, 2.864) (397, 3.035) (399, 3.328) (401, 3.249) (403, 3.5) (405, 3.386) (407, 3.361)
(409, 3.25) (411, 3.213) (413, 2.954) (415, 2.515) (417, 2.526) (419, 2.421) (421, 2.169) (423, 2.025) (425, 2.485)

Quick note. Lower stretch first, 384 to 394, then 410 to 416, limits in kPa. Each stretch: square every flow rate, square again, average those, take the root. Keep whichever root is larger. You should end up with 8.6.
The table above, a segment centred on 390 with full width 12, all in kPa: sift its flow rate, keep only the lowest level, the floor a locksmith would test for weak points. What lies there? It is 2.468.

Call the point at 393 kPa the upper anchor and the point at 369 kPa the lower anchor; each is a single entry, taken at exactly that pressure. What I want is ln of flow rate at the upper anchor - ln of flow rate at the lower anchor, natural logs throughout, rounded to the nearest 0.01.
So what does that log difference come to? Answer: 0.12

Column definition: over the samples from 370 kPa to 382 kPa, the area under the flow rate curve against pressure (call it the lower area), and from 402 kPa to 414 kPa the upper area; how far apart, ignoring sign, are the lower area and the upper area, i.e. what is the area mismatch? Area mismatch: 17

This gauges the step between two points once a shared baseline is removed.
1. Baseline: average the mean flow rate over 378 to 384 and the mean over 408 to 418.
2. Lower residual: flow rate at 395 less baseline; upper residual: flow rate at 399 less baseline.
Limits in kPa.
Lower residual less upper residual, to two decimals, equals -0.46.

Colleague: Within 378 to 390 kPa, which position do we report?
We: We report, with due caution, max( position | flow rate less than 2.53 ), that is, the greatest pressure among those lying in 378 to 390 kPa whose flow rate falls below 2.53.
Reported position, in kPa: 387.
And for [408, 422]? 421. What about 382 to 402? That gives 387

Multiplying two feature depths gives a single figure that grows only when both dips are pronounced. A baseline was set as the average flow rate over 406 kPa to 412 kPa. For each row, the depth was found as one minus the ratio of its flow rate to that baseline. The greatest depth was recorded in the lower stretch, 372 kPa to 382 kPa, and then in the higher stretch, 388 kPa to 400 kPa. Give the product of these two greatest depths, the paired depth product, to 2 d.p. 0.10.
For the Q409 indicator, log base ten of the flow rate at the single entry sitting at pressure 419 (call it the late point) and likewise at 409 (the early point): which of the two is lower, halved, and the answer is 0.192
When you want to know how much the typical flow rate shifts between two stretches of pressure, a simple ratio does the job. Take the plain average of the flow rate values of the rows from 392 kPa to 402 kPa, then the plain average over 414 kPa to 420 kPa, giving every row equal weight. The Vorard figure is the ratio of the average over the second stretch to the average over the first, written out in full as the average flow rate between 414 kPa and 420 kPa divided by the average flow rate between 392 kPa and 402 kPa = 0.8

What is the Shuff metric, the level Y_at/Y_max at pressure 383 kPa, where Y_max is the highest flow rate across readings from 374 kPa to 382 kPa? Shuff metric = 1.0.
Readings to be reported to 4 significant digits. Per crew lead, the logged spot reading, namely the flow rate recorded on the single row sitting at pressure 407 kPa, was 3.361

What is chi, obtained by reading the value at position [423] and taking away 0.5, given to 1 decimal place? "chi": 1.5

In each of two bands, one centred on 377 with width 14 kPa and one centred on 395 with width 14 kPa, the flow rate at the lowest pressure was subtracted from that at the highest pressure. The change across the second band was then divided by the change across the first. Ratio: 1.8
